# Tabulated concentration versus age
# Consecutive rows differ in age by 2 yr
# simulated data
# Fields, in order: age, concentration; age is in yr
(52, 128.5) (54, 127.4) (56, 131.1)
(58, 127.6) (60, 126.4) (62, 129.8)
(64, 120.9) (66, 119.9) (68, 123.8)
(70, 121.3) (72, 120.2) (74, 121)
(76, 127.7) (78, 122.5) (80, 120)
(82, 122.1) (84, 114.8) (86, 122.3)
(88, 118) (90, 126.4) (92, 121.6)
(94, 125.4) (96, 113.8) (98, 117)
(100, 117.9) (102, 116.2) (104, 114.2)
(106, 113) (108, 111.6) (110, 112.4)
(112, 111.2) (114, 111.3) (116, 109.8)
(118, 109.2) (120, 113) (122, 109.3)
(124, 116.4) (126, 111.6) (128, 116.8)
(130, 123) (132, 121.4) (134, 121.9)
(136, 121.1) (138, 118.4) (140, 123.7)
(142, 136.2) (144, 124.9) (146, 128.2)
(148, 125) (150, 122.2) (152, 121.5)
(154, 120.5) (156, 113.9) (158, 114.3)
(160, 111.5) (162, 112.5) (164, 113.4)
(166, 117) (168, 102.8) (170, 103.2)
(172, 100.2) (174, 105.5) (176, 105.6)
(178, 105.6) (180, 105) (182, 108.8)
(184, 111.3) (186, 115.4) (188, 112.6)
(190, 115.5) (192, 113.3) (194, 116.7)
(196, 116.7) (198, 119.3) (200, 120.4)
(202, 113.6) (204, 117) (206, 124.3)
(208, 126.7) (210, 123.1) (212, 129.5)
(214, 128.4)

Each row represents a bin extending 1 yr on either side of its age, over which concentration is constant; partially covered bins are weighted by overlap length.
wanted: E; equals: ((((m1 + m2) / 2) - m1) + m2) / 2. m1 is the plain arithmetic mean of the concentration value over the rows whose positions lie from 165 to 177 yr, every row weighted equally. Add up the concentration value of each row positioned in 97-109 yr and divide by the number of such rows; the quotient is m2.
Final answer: 60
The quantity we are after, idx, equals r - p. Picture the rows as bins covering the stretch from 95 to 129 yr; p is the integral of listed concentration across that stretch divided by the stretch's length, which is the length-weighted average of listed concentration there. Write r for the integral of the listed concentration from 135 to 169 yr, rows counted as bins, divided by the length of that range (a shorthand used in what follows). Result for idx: 6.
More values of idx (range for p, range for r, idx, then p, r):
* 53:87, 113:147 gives -5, 123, 119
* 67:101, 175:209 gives -6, 121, 115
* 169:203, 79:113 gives 6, 111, 118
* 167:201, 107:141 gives 5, 110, 115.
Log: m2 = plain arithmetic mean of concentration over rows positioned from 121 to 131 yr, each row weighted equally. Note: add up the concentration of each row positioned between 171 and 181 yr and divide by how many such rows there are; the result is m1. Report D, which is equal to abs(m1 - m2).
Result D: 11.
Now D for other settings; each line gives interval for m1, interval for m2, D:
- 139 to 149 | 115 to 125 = 16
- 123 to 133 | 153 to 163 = 3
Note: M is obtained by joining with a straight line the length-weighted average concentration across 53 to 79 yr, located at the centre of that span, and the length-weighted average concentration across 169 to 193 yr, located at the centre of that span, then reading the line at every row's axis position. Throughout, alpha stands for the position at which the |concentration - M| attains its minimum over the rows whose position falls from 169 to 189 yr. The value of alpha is 182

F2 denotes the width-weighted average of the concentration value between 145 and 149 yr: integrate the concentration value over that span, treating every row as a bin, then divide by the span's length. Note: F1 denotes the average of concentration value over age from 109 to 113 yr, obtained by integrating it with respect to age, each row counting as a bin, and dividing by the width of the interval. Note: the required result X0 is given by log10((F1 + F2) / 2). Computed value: 2.08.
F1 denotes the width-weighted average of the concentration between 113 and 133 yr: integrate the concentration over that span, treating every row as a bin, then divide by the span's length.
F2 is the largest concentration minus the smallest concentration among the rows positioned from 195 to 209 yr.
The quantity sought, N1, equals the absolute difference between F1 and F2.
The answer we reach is 101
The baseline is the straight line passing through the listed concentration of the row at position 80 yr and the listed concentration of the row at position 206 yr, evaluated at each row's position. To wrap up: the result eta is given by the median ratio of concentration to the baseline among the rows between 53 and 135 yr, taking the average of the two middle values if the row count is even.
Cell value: 1.00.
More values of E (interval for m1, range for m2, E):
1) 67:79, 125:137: 59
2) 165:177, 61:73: 66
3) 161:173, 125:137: 62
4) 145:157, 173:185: 50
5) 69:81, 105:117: 53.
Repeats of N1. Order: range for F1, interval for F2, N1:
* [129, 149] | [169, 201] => 104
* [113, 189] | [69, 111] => 99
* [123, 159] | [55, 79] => 110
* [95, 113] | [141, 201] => 78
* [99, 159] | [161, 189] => 101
